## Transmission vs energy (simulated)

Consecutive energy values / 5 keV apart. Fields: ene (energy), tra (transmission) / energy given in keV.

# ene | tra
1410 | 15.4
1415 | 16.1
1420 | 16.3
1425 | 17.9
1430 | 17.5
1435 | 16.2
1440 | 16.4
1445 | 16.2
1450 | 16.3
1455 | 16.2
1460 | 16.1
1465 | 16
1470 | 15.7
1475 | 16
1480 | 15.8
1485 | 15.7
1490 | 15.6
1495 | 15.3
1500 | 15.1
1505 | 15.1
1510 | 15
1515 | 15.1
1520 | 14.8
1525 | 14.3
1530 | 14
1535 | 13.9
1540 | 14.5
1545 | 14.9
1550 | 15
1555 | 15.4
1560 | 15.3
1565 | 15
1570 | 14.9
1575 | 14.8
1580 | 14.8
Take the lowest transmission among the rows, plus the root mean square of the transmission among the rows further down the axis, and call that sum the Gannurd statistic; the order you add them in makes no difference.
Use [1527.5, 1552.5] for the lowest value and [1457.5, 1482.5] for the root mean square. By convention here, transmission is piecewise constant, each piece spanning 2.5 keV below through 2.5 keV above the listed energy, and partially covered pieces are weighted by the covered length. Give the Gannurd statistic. 29.8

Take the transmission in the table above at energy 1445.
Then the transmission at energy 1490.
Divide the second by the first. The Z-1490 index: 0.963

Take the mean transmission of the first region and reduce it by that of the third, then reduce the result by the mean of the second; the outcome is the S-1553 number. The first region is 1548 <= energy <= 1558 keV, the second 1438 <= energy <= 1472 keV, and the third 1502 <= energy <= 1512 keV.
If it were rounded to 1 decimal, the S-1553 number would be -16.0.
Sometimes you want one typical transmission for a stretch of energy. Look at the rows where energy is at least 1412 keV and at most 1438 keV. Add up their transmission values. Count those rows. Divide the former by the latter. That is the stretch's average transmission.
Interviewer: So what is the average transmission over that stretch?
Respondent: 16.8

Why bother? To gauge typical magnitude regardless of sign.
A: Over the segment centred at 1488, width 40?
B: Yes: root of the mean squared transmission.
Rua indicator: 15.5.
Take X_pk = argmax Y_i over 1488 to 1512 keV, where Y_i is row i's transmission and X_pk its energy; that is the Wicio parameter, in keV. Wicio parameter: 1490 keV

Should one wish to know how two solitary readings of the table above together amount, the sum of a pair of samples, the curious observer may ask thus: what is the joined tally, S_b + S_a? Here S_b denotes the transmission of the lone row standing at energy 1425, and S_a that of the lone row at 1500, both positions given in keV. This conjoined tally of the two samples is 33.0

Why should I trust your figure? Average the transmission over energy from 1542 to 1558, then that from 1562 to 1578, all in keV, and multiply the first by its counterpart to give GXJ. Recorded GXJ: 225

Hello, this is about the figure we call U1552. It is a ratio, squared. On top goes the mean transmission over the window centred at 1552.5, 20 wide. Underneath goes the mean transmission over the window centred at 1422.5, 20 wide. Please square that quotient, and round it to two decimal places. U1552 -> 0.80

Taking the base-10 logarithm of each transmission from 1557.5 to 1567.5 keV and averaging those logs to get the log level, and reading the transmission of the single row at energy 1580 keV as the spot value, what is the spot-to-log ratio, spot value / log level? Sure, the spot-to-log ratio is 12.5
